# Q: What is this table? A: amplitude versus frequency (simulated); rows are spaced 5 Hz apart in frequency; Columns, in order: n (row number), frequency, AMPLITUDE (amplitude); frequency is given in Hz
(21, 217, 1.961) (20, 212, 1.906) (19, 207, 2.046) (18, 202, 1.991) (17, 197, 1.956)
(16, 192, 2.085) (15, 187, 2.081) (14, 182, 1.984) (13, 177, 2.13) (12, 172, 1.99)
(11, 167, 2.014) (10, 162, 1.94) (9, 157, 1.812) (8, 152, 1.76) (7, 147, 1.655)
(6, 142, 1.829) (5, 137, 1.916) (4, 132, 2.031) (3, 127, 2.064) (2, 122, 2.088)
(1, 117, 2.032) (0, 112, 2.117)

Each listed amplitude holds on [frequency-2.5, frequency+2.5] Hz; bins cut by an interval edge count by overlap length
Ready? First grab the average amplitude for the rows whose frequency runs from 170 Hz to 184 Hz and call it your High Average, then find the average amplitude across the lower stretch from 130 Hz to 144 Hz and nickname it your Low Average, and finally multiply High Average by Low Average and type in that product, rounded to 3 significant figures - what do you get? 3.92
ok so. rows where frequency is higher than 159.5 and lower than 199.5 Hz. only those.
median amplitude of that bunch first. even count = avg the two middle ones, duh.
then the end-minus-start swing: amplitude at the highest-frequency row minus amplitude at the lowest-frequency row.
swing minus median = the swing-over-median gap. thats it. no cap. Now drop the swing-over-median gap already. -2.0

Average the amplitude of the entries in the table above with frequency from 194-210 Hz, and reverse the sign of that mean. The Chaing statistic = -2.00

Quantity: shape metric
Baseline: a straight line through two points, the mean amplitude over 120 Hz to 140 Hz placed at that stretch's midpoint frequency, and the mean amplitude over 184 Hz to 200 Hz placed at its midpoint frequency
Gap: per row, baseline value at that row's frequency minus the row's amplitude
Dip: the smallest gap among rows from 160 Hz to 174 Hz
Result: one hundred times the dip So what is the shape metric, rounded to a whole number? 2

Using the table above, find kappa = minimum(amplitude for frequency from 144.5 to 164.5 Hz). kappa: 1.655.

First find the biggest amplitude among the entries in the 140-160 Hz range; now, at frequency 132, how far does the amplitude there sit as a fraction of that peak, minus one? 0.11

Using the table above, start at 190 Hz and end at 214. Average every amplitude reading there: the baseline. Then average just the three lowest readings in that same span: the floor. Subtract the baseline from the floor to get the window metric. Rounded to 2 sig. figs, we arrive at -0.046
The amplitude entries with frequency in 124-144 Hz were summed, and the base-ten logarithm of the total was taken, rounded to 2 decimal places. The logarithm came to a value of 0.89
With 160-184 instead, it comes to 1.00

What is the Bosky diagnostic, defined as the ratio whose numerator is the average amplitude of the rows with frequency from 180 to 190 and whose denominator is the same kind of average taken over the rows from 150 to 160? 1.14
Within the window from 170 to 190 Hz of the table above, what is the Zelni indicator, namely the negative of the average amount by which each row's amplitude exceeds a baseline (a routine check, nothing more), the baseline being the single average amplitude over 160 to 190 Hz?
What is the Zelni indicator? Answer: -0.023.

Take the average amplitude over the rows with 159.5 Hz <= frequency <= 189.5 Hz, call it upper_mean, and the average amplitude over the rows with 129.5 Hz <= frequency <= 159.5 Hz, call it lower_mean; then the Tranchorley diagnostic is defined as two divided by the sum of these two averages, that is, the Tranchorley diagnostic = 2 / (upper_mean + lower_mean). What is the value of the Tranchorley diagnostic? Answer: 0.519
